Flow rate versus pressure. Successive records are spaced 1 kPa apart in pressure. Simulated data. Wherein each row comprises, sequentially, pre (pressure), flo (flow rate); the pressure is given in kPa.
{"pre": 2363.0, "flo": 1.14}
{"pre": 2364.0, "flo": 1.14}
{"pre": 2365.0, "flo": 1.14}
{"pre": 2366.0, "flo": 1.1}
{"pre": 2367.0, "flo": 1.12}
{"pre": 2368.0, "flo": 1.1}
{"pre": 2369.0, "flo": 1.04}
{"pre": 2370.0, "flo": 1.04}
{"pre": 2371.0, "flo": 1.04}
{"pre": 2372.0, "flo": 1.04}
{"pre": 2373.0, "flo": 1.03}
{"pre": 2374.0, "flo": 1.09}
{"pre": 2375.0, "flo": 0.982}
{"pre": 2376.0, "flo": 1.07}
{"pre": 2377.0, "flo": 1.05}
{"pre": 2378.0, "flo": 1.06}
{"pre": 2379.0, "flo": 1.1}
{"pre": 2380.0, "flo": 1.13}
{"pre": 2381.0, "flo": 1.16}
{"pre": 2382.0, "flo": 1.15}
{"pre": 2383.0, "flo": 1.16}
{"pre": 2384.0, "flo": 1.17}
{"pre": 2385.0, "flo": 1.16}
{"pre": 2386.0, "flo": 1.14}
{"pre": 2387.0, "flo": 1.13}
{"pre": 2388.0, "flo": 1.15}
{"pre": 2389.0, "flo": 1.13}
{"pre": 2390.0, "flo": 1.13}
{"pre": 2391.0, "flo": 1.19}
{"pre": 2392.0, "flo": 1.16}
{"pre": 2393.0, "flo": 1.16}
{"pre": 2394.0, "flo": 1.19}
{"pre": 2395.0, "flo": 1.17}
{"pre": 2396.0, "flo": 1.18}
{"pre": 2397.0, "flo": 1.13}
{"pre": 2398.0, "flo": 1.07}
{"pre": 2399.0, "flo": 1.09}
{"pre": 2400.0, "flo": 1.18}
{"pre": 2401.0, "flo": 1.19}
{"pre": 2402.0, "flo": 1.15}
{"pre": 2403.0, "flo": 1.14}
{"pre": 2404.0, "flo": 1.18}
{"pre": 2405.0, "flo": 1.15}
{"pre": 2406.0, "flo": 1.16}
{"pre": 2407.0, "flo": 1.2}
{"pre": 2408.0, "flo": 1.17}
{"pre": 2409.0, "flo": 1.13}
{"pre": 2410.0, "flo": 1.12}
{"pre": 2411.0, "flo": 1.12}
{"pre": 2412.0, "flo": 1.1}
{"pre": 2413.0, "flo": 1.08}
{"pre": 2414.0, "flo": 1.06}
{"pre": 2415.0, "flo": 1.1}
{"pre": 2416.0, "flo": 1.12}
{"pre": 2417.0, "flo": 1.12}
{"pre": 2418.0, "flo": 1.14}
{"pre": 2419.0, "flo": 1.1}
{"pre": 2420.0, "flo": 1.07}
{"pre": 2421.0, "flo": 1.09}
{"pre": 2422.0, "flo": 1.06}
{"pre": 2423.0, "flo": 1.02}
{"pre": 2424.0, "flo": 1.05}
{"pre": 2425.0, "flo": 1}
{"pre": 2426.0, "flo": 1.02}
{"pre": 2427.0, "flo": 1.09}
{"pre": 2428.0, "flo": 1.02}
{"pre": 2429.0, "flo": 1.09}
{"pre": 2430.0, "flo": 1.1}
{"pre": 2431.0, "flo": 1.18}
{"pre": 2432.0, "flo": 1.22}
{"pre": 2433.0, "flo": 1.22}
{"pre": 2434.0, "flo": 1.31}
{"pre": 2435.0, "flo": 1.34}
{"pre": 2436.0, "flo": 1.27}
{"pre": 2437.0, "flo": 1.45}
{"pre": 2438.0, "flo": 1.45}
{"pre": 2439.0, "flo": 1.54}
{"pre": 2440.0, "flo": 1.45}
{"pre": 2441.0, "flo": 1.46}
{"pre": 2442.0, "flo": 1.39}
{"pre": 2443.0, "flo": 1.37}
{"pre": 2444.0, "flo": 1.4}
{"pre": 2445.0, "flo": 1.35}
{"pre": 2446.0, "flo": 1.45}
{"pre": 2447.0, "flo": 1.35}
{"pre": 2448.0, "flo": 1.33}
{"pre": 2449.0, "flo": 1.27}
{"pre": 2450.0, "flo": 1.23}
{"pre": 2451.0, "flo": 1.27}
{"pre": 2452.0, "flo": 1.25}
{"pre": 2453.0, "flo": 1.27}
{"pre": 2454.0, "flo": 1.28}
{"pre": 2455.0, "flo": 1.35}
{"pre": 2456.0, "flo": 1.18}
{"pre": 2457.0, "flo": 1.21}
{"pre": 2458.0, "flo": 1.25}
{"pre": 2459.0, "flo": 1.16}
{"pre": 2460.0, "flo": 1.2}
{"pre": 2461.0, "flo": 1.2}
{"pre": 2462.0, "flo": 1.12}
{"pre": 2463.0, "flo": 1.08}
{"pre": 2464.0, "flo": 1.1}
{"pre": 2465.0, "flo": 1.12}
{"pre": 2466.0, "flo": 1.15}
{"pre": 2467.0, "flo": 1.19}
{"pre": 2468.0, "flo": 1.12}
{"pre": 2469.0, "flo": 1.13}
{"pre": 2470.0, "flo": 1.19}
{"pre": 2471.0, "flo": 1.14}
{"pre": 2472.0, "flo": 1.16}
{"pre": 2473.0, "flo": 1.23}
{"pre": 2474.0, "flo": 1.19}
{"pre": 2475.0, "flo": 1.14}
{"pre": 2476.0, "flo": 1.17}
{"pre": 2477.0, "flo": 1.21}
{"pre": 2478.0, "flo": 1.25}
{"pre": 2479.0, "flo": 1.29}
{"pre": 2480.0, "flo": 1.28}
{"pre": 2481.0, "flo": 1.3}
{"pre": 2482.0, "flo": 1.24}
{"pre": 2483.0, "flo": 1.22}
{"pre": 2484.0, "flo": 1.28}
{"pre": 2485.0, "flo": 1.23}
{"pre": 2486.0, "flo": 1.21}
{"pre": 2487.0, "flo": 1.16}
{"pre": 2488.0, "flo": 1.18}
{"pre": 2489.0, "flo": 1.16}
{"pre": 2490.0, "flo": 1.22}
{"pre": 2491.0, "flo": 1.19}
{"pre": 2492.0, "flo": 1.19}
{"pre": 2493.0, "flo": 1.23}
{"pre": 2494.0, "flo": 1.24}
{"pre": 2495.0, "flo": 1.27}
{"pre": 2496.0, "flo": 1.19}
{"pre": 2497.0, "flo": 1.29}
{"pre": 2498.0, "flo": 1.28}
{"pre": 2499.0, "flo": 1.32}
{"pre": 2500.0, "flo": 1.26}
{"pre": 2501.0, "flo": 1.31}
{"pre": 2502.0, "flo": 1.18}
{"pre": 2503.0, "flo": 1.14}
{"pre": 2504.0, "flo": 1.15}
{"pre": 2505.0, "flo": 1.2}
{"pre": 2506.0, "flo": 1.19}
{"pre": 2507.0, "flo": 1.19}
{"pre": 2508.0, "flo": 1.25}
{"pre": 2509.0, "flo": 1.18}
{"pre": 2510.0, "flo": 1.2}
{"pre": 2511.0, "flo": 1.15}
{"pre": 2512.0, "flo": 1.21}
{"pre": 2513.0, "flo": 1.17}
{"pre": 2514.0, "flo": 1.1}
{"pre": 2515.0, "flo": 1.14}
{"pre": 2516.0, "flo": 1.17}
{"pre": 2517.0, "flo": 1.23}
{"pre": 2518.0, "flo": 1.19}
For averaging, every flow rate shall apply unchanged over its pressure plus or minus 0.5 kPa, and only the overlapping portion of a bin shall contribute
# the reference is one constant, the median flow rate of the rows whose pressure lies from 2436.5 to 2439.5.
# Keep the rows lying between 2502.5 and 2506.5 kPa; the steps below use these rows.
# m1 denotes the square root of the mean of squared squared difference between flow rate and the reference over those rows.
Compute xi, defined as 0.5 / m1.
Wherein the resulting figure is 6.2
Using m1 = 0.080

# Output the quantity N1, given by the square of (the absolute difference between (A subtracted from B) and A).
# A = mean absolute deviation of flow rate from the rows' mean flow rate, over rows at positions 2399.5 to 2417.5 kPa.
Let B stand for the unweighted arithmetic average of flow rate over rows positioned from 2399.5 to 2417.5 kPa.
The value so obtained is 1.15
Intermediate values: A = 0.0317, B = 1.14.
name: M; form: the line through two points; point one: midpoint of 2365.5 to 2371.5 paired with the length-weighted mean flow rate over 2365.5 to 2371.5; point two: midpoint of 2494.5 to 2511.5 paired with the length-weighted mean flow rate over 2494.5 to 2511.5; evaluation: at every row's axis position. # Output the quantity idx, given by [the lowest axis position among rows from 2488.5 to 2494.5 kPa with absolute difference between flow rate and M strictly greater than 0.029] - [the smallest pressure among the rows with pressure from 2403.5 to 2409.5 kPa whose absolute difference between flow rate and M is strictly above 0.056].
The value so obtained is 85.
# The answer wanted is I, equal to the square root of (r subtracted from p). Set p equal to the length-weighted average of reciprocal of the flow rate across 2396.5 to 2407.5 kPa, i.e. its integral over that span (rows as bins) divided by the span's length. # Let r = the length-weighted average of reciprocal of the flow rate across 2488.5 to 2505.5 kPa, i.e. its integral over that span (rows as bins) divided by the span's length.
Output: 0.23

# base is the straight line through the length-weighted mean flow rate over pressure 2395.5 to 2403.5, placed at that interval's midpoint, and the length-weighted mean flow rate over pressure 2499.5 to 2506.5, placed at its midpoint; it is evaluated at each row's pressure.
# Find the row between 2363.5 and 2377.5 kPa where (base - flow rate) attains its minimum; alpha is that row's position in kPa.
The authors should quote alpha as 2364.0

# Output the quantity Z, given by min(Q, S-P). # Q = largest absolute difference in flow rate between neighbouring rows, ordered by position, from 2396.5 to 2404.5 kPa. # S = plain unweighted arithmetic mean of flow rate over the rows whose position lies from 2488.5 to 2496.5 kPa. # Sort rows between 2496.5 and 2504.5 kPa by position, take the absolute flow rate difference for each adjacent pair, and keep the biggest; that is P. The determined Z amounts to 0.090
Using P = 0.130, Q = 0.090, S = 1.21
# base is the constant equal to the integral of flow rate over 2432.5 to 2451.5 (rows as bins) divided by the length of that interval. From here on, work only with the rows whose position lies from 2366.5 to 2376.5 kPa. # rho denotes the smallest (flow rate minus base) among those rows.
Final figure -0.38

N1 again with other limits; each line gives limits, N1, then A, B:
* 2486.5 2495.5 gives 1.30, 0.0316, 1.20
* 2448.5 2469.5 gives 1.16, 0.0587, 1.20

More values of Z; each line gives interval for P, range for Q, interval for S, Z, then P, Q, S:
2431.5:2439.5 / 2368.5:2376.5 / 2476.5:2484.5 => 0.108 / 0.180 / 0.108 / 1.26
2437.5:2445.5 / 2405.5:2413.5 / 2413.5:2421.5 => 0.040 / 0.090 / 0.040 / 1.10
